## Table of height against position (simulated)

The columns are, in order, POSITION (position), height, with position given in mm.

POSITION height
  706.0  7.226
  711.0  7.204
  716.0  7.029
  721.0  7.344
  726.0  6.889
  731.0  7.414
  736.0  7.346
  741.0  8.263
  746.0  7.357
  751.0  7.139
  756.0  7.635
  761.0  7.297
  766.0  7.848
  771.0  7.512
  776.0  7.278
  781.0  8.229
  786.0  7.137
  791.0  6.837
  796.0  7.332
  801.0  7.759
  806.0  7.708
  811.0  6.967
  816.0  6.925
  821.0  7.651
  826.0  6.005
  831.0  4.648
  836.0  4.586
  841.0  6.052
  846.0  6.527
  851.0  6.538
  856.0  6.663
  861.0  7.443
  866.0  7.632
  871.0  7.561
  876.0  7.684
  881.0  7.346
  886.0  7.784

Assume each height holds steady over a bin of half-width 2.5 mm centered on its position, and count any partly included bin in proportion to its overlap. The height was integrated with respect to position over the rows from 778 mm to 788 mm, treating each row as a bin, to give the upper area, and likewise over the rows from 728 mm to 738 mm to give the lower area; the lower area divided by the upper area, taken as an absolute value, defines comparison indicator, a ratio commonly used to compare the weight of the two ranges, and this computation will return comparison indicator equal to 0.96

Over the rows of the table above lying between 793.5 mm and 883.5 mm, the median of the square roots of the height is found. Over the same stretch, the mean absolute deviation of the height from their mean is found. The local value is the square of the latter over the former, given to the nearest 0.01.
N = 0.22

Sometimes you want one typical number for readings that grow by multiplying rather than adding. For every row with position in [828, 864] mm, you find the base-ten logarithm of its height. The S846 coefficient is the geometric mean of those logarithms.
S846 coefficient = 0.773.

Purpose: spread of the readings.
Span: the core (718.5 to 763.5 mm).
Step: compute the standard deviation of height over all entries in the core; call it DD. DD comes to 0.4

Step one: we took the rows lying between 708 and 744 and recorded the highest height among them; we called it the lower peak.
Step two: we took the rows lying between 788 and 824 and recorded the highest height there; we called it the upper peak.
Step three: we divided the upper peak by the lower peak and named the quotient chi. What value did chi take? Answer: 0.939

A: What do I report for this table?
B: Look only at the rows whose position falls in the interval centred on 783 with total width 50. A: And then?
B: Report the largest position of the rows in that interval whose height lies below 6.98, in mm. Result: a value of 791.0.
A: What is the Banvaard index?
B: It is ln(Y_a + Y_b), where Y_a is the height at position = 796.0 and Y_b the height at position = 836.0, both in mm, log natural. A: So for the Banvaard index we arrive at 2.48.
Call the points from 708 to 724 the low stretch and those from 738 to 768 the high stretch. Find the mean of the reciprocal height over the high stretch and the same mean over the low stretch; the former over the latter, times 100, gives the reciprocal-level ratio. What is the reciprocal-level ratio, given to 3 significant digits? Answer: 95.0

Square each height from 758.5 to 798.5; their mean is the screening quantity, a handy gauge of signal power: 55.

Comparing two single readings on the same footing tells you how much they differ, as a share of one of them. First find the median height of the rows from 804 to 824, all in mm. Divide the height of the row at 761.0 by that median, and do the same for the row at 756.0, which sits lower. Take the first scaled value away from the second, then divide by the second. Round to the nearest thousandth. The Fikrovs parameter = 0.044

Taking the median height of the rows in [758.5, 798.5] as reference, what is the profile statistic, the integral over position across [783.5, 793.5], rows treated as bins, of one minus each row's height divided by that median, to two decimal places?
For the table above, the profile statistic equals 0.45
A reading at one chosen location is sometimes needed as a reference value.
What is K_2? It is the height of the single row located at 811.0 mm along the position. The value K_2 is 6.967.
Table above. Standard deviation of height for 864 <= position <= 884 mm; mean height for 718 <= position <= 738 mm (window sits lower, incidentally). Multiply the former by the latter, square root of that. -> 1.0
